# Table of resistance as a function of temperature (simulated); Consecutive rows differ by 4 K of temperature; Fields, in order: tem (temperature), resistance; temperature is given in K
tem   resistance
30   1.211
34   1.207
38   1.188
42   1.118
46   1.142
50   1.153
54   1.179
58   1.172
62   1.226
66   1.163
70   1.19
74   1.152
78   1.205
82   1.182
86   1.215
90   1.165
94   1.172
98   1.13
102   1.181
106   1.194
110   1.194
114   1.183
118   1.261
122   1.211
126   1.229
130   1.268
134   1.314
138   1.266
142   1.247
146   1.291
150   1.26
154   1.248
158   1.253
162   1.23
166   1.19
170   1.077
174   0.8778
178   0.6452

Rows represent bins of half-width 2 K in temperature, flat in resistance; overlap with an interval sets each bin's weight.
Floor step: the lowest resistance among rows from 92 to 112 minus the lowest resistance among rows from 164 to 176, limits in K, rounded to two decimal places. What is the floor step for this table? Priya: 0.25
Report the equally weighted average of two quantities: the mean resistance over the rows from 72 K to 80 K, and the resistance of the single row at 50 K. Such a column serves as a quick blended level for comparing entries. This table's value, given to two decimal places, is 1.17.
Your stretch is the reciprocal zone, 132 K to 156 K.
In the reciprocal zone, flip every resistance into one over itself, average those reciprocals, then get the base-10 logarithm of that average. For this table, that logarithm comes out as -0.104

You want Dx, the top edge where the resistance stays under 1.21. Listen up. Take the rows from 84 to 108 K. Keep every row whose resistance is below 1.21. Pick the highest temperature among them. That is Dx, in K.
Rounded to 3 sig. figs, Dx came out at 106 K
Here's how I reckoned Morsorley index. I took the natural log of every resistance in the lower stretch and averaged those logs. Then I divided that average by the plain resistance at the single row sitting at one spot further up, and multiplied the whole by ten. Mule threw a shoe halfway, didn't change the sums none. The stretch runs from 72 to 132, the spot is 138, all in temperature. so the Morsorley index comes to 1.41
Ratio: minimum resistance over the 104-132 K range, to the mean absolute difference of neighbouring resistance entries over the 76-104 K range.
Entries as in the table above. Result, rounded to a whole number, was 34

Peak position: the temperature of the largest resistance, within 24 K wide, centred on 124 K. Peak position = 134 K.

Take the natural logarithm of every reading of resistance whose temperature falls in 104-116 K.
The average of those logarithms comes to 0.174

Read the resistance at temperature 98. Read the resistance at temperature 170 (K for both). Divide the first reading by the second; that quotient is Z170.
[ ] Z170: 1.05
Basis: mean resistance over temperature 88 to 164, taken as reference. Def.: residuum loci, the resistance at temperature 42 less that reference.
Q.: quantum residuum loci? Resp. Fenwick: -0.11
